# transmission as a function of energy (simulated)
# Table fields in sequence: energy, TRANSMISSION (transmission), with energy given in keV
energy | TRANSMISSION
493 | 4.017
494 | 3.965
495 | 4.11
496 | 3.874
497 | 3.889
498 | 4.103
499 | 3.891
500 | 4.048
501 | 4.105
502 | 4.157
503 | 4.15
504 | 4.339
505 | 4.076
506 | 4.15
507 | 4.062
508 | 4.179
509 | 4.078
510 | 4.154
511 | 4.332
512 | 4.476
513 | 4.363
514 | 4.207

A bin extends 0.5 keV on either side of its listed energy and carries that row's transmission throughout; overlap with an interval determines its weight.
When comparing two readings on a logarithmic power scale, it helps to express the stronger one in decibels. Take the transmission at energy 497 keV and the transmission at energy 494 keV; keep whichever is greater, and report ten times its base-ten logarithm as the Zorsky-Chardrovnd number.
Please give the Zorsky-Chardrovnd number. 6.0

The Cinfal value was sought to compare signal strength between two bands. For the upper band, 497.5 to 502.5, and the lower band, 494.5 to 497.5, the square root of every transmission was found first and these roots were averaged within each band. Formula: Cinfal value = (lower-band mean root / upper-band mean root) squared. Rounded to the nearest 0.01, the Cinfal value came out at 0.97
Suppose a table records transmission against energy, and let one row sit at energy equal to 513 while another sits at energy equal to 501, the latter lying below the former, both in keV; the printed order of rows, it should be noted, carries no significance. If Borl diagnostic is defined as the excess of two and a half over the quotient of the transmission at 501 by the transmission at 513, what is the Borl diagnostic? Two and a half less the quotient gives 1.56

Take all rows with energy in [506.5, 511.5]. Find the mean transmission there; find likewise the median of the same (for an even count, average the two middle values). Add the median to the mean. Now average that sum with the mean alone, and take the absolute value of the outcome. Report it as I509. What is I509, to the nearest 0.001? 6.238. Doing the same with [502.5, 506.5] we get 6.254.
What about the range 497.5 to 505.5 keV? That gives 6.161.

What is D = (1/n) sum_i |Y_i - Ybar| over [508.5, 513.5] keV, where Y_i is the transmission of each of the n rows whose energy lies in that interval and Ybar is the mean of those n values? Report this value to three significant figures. 0.132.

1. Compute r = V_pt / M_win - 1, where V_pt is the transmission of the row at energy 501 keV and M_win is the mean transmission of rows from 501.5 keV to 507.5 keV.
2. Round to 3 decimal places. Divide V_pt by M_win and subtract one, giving -0.012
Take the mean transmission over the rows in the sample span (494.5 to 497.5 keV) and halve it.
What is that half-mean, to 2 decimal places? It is 1.98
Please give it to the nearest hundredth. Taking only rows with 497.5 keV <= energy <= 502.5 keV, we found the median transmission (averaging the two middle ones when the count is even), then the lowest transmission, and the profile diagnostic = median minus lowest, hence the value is 0.21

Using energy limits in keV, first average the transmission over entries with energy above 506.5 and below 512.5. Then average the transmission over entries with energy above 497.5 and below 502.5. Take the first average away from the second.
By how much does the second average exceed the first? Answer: -0.153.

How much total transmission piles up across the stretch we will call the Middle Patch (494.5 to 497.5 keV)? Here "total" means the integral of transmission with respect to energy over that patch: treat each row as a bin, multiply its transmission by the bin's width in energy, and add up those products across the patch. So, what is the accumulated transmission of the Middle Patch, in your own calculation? 11.9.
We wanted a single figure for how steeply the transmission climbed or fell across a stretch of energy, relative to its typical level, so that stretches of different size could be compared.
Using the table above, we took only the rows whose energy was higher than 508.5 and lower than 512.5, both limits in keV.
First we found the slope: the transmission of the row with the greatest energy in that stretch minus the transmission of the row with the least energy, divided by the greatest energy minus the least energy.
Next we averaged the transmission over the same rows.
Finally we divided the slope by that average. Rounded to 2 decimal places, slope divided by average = 0.03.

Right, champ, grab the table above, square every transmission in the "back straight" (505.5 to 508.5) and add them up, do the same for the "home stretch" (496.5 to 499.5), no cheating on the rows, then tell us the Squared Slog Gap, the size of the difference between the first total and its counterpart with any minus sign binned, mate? 4.1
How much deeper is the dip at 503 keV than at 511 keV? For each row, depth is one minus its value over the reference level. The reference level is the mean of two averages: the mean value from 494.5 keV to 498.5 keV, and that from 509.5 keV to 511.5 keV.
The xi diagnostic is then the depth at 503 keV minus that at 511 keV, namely 0.044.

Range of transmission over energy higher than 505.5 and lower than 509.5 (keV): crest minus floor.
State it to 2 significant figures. 0.12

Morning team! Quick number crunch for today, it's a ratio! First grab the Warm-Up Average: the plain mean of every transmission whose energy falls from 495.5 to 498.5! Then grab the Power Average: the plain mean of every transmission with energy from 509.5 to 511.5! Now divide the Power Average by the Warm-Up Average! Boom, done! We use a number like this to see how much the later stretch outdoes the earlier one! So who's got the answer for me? 1.07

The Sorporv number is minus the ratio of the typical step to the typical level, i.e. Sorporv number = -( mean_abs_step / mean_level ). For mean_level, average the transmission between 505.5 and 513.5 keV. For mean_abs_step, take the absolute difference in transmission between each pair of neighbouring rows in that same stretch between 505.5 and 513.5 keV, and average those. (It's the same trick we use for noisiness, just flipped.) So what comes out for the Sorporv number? -0.028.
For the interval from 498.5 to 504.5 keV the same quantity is -0.022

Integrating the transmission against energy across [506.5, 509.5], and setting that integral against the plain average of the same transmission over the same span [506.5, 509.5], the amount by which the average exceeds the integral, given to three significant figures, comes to -8.21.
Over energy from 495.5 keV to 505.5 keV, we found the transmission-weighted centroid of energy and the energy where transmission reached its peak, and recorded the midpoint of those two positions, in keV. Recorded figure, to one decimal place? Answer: 502.3 keV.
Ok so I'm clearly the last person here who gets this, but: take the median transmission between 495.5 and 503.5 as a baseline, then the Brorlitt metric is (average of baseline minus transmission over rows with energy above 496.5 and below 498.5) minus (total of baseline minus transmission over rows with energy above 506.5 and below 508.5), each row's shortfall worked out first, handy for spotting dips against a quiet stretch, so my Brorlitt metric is 0.17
